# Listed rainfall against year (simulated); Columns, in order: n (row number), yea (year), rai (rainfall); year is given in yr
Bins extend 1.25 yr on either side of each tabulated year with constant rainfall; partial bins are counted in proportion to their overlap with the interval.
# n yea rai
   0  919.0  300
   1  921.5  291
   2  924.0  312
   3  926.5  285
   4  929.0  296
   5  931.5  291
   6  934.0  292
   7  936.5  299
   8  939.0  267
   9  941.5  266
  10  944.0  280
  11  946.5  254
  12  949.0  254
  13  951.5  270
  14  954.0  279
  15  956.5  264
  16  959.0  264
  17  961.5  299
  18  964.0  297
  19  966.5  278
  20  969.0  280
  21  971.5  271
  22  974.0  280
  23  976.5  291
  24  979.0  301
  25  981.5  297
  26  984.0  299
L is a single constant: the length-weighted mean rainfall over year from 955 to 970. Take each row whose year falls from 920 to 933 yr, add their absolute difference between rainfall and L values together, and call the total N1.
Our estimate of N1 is 73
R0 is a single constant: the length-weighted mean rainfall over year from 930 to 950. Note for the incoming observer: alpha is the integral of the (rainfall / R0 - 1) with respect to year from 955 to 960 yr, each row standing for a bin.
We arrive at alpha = -0.2 yr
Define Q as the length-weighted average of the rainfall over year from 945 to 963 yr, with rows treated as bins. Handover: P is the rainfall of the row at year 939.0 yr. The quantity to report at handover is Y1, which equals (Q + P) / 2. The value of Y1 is 268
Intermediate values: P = 267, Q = 270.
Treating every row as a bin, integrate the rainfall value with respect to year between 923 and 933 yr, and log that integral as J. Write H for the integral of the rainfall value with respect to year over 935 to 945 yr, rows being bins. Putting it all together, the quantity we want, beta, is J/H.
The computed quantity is 1.06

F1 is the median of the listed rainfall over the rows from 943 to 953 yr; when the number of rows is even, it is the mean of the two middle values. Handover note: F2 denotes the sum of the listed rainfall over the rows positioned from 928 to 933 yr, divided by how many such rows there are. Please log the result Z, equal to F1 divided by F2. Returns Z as 0.89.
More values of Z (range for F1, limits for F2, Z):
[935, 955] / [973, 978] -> 0.94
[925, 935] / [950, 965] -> 1.05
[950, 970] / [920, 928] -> 0.94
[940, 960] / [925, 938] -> 0.91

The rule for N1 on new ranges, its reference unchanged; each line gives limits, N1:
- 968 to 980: 41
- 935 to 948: 73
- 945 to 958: 81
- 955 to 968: 70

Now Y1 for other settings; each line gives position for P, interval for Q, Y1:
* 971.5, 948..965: 273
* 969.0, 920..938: 287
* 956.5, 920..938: 279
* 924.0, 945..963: 291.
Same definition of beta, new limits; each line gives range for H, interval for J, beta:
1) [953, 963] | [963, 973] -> 1.01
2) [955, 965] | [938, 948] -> 0.95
